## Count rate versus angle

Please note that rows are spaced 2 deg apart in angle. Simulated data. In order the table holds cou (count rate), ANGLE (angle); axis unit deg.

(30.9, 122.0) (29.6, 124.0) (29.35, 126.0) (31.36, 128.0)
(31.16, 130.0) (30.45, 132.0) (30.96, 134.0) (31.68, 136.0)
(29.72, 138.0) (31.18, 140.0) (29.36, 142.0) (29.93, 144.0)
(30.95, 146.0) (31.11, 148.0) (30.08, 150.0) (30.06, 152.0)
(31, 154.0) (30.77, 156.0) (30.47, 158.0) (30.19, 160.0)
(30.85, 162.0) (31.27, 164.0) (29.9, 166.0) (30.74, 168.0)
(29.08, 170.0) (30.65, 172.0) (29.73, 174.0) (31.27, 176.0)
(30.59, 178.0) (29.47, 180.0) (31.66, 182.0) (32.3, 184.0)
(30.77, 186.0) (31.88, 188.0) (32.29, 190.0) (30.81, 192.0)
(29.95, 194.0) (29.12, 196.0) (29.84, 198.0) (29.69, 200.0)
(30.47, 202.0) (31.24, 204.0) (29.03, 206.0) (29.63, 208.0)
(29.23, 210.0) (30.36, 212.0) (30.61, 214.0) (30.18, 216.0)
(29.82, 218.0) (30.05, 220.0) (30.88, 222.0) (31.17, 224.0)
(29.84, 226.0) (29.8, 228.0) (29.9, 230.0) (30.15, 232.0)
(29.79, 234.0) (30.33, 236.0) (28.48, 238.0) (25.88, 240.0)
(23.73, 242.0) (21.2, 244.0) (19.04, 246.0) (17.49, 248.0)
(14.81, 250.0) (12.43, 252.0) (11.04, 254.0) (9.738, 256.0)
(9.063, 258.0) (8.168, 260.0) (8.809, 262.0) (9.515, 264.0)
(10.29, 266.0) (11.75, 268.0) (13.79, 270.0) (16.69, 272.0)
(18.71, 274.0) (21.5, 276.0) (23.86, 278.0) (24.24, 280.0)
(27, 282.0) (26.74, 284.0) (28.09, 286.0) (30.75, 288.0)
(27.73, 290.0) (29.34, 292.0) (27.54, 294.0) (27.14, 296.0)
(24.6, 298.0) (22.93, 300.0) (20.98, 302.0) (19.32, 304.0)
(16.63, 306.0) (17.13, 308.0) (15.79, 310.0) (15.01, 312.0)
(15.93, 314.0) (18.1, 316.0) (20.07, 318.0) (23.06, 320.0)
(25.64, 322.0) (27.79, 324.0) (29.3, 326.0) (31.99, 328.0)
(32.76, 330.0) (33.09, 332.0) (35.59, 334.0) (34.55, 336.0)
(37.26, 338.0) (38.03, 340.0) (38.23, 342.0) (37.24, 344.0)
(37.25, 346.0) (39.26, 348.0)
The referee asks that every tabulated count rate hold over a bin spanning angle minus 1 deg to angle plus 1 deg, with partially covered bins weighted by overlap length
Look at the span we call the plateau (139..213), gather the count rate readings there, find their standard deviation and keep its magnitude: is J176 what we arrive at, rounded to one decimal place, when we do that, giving 0.9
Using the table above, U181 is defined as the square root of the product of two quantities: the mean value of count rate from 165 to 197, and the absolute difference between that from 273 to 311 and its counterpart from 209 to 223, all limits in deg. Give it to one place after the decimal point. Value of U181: 14.1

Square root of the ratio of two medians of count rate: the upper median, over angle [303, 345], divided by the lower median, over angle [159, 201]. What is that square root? 0.95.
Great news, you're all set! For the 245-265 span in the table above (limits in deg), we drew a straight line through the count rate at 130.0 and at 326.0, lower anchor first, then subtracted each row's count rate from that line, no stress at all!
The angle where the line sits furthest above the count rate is 260.0 deg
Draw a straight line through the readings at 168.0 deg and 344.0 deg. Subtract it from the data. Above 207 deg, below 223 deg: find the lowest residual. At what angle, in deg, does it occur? 210.0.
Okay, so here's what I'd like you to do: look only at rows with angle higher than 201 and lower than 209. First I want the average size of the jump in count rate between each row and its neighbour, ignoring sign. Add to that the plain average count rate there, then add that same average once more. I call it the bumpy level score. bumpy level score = 61.4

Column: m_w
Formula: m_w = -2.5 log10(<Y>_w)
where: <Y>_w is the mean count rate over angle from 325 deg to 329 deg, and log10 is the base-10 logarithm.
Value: -3.72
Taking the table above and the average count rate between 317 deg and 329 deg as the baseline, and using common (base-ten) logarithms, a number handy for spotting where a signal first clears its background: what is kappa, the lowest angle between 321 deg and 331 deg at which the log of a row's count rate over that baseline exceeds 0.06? 328.0 deg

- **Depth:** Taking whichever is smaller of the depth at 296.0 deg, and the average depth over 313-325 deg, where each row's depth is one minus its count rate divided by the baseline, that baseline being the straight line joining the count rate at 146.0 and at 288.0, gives 0.12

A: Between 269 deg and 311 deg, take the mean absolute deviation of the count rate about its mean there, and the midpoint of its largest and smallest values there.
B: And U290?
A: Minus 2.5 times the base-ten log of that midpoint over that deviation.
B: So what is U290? -1.8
